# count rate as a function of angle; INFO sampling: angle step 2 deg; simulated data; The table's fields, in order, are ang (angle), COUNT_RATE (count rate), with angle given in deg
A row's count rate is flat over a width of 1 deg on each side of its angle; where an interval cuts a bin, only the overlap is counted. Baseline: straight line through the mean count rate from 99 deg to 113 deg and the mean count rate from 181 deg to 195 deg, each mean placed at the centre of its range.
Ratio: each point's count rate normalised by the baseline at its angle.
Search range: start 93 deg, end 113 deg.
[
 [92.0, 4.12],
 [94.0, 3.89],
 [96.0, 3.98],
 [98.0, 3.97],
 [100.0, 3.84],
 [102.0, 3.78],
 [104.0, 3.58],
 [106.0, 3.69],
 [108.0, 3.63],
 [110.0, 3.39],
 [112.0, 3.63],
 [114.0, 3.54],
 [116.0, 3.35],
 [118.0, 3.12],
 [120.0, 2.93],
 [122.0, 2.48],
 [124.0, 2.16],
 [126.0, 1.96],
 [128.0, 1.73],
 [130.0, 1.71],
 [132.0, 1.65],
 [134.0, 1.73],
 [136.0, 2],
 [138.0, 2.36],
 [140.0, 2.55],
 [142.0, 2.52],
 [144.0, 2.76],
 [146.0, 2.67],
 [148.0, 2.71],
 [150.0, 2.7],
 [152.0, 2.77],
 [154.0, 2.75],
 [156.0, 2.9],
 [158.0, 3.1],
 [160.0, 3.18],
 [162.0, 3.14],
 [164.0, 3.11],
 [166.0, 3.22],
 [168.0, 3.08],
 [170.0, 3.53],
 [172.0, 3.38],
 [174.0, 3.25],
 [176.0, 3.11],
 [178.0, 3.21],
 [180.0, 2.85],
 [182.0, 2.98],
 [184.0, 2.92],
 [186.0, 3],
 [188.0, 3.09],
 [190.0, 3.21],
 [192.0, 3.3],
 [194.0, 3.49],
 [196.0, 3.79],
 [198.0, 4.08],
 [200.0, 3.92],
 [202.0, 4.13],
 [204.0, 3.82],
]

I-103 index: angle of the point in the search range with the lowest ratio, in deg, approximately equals 110.0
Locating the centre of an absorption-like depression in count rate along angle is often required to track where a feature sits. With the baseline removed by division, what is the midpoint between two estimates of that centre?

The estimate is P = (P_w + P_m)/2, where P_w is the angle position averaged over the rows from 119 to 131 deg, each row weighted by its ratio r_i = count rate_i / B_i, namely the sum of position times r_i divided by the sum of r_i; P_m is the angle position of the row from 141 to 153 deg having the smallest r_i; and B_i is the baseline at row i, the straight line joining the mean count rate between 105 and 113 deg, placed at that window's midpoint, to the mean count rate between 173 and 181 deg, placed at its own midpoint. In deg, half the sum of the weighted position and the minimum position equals 133.2 deg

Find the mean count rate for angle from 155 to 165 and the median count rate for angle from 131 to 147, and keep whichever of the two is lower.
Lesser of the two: 2.44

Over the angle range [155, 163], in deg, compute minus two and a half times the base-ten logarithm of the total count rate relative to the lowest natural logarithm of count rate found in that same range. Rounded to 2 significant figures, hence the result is -2.7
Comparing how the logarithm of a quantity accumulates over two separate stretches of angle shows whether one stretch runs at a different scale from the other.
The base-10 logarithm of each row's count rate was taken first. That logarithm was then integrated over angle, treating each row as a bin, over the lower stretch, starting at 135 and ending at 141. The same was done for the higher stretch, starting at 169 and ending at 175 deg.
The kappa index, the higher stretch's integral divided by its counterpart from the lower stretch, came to 1.5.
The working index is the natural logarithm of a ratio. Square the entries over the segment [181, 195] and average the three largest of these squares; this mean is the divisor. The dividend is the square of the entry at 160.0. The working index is -0.1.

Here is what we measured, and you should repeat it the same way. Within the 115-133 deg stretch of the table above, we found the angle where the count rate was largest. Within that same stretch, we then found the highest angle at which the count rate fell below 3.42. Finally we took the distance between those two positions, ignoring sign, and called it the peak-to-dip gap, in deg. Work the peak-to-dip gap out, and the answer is 16 deg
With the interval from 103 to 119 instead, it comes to 12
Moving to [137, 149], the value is 4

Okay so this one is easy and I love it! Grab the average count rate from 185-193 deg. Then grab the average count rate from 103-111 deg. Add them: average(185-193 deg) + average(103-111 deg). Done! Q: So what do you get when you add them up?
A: 6.7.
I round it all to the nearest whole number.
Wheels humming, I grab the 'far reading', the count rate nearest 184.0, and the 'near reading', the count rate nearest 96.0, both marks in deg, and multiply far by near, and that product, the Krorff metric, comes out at 12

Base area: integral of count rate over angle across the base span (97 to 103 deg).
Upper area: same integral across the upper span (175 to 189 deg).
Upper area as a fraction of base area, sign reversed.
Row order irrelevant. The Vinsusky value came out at -1.8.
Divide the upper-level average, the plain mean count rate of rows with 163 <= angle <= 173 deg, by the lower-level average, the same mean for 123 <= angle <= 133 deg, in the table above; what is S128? 1.77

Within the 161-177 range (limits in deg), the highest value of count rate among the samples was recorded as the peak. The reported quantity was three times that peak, 10.6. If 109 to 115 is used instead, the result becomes 10.9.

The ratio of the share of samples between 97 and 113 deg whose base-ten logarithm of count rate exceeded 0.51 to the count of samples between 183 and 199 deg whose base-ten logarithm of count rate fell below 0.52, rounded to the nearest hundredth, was 0.20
